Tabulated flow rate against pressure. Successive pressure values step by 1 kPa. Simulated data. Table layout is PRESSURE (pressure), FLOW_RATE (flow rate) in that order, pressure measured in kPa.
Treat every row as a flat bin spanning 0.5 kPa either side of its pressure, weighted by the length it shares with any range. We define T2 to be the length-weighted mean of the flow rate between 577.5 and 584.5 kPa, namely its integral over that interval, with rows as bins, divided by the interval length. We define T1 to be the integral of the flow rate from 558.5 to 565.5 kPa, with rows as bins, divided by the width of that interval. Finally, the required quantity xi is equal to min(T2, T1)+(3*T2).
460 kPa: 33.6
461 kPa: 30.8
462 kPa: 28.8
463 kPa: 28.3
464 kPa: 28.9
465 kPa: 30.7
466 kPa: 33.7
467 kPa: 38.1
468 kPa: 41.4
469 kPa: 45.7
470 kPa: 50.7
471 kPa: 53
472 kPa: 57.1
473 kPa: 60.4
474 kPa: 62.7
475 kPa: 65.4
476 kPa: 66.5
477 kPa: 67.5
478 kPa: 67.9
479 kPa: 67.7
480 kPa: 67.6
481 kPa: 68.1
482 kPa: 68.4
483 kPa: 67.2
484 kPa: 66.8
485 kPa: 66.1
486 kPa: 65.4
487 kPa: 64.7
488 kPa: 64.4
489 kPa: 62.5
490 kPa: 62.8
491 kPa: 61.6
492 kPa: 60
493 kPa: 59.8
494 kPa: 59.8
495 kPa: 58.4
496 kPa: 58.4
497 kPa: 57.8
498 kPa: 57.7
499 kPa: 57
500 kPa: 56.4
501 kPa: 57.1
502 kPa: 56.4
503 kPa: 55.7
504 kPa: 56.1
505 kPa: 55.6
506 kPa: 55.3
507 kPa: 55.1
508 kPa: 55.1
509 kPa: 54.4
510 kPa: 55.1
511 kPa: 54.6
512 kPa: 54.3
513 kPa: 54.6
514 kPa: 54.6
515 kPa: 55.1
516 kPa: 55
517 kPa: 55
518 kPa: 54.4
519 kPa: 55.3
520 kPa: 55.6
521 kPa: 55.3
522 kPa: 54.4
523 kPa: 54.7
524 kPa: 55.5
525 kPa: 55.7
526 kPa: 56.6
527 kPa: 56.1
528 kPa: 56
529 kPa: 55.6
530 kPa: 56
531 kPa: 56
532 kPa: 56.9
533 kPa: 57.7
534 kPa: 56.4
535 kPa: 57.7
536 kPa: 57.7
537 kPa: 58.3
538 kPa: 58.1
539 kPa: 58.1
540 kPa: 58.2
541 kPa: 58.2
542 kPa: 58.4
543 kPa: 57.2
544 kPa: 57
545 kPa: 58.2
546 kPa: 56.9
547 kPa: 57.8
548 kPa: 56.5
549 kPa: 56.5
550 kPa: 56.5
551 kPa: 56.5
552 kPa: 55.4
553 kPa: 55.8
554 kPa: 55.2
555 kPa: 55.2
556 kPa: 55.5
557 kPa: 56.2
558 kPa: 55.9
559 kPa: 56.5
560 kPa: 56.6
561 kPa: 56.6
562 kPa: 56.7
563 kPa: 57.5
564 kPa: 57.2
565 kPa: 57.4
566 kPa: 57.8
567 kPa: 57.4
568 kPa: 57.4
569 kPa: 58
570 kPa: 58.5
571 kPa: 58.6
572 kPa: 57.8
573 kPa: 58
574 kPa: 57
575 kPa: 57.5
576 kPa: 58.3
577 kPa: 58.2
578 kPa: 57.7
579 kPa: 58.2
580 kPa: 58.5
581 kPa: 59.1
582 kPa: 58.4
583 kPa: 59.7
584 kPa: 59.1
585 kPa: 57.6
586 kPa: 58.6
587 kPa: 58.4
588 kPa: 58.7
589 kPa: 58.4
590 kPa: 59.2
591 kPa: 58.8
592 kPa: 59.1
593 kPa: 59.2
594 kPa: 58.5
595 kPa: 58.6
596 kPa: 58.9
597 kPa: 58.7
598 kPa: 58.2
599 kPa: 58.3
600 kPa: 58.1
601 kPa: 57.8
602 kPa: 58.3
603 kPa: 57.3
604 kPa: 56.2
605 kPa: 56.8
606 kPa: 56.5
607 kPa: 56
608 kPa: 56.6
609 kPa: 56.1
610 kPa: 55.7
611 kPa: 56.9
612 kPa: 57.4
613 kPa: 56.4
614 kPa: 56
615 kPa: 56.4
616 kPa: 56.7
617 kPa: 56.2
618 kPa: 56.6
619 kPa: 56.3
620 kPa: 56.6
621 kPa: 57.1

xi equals 233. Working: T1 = 56.9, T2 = 58.7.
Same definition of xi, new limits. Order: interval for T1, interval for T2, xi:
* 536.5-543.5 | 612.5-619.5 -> 225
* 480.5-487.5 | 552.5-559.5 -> 223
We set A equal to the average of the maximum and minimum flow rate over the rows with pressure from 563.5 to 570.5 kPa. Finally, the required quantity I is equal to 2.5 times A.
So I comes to 144.6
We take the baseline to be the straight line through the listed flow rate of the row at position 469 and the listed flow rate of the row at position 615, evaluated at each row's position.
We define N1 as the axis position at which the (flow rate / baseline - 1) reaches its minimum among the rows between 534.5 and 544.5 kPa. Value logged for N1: 544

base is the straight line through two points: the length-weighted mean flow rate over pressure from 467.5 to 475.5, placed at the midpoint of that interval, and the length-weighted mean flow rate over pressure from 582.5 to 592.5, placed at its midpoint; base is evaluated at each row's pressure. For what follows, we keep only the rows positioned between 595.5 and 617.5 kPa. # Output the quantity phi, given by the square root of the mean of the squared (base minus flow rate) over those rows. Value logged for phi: 2.6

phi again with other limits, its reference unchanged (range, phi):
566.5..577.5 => 0.6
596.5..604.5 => 1.6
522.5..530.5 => 0.9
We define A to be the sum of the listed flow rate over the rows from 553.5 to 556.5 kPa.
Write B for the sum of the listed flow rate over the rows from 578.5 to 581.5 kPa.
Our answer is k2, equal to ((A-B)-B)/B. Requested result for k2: -1.06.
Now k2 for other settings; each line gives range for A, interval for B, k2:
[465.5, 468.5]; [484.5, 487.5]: -1.42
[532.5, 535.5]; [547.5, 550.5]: -0.99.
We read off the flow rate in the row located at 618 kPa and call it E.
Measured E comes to 56.6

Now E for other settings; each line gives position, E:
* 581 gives 59.1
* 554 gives 55.2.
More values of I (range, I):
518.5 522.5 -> 137.5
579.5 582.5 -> 146.9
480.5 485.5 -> 168.1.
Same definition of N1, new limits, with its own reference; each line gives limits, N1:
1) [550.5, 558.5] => 555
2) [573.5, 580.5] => 574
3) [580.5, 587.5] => 585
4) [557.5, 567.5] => 558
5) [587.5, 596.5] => 594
